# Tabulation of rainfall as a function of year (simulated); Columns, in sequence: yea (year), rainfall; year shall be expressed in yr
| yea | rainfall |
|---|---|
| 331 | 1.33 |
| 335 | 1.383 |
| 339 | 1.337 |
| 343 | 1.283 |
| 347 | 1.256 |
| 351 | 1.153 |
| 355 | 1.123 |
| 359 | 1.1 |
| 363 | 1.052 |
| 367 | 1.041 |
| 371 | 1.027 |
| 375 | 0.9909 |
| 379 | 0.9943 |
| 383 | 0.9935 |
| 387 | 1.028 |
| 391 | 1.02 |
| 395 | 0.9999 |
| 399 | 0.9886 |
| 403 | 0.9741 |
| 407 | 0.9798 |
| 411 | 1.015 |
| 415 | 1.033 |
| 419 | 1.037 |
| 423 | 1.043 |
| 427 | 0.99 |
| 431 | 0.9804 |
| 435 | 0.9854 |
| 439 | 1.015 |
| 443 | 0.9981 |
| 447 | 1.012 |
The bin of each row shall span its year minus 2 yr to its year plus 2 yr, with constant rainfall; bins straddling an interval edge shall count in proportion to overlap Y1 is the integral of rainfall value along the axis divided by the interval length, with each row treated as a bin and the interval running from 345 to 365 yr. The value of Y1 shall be 1.14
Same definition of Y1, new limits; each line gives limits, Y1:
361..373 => 1.04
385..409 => 1.00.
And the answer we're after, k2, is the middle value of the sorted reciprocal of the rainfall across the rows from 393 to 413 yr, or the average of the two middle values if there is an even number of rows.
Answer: 1.01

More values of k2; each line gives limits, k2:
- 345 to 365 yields 0.89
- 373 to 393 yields 1.01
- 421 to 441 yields 1.01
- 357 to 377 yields 0.96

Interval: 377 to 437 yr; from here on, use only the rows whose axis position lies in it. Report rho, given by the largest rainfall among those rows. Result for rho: 1.043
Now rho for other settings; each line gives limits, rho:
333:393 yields 1.383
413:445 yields 1.043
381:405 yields 1.028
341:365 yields 1.283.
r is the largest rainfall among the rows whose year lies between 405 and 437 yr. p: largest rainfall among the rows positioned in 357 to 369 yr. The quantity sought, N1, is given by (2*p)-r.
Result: 1.2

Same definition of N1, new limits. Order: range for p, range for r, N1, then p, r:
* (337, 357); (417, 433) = 1.6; 1.337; 1.043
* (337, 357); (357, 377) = 1.6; 1.337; 1.1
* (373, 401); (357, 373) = 1.0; 1.028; 1.1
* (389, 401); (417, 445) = 1.0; 1.02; 1.043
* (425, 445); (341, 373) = 0.7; 1.015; 1.283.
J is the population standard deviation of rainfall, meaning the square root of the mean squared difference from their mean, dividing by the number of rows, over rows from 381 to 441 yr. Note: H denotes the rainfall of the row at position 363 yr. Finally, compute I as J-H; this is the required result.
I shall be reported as -1.03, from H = 1.052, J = 0.022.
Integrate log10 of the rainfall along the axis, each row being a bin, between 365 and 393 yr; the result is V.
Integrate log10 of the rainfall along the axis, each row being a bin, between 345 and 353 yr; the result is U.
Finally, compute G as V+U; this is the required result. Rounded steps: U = 0.6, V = 0.16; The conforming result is 0.80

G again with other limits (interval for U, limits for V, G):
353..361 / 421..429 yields 0.42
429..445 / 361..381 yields 0.14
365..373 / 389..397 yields 0.15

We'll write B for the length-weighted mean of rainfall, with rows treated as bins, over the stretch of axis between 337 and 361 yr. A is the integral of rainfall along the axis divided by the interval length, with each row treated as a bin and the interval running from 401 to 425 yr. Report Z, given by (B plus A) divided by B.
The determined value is 1.84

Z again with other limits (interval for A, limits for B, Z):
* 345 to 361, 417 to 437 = 2.15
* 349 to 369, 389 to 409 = 2.10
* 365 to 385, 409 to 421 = 1.98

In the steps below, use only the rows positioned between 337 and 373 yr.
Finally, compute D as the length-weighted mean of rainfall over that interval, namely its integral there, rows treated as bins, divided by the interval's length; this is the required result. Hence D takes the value 1.15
